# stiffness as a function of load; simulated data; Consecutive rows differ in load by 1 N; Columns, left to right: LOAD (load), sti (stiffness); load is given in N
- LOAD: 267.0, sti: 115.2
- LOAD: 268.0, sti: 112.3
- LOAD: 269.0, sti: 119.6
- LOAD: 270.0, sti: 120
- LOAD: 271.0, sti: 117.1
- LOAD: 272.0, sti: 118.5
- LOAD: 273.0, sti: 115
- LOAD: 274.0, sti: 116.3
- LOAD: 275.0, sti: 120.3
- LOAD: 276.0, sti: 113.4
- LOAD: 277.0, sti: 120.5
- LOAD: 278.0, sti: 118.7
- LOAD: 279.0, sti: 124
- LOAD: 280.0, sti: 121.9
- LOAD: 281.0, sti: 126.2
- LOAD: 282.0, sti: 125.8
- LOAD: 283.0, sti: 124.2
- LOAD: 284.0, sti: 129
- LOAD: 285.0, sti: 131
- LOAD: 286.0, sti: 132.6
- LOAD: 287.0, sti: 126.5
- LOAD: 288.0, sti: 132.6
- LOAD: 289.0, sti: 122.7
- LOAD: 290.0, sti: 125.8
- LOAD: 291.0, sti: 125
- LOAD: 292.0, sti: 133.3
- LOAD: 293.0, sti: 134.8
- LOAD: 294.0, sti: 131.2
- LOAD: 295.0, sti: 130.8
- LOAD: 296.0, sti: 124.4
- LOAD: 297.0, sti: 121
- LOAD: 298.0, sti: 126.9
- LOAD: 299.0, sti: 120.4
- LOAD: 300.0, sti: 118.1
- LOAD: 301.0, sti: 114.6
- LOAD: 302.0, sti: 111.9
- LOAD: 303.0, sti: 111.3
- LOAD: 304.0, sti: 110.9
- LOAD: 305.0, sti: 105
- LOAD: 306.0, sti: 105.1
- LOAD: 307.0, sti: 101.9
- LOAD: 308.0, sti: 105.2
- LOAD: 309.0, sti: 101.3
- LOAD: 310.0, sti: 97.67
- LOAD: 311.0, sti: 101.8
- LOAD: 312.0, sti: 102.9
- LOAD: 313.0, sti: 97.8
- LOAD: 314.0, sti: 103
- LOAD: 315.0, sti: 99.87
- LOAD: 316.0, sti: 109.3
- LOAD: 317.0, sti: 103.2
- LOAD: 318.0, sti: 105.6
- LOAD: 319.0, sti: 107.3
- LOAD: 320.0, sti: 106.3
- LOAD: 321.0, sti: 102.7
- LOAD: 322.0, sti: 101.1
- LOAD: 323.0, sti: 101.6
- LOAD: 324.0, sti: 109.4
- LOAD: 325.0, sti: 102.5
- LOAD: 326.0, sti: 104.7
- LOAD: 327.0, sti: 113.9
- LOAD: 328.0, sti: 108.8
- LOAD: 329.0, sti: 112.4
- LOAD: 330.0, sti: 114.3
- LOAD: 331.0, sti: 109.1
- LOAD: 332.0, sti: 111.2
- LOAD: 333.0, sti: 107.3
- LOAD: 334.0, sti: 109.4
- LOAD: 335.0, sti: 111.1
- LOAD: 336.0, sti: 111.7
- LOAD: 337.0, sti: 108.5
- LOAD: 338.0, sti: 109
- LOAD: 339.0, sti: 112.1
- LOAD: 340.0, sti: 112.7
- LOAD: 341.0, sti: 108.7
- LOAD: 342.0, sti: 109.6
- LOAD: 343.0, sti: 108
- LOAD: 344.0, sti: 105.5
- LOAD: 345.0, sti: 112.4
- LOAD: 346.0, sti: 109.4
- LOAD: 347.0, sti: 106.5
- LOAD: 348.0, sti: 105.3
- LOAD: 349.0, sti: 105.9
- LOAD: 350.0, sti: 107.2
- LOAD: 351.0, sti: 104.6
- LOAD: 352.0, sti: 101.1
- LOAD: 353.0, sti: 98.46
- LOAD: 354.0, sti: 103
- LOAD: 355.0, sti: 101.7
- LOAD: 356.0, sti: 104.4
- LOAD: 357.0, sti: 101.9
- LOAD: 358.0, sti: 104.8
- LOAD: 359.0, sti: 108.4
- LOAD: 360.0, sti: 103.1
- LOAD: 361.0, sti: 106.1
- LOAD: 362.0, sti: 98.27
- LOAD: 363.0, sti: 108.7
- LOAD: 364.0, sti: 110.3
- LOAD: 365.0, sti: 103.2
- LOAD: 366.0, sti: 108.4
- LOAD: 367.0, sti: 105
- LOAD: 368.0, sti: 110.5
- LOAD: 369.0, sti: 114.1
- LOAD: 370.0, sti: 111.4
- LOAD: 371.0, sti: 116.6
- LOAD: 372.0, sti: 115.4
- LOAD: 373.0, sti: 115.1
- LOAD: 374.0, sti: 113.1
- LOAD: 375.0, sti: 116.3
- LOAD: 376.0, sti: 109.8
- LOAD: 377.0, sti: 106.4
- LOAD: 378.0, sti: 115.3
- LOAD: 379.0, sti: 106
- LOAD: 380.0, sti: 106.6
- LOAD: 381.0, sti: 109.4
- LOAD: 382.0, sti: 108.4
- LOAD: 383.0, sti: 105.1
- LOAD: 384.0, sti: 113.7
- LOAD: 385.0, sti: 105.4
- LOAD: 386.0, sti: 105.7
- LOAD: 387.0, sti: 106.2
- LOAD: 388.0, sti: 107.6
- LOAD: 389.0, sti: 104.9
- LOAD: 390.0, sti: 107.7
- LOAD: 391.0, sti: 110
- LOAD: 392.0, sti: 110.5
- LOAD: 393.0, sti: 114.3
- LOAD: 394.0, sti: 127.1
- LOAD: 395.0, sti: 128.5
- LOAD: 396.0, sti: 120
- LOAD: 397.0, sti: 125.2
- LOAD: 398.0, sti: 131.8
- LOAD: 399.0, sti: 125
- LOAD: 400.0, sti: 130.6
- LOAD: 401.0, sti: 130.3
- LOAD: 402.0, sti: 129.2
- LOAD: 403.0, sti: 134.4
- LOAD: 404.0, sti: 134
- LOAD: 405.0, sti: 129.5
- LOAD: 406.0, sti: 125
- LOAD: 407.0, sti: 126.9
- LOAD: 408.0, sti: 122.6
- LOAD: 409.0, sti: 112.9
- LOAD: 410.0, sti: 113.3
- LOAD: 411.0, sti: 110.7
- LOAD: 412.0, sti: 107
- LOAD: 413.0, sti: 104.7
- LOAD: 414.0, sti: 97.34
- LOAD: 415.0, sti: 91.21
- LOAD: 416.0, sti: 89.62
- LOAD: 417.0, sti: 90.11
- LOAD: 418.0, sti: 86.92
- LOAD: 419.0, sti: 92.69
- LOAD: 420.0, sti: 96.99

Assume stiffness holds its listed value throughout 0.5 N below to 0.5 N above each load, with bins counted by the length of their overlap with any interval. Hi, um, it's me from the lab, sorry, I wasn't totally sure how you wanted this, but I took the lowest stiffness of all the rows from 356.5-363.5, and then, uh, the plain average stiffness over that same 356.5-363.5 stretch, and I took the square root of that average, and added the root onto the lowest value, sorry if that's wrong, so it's 108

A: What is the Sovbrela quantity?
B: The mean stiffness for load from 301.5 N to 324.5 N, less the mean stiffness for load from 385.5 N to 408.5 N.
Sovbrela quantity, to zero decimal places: -17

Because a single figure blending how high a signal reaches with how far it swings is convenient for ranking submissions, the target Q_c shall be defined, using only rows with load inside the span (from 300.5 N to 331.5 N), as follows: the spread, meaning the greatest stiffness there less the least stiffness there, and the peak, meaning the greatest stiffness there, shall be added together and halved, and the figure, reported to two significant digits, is 66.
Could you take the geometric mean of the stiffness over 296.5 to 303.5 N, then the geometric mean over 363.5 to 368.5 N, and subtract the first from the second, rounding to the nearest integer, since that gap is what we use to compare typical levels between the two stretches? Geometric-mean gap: -10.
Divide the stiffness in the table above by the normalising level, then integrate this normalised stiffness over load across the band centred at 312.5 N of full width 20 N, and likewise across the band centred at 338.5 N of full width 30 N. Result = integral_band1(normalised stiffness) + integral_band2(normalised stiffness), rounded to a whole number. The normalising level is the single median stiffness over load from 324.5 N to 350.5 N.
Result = 49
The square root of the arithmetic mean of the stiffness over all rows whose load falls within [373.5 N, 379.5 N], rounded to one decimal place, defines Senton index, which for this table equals 10.5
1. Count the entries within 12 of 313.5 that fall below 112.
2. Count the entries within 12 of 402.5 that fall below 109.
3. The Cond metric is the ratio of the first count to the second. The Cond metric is 8.0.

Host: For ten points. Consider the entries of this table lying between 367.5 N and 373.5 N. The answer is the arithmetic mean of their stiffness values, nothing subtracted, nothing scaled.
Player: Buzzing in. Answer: 114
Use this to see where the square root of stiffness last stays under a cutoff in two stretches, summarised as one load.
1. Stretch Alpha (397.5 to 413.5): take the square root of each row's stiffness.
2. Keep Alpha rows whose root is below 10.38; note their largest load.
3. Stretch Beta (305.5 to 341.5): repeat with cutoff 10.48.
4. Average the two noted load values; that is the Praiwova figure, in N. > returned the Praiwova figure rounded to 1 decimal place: 377.0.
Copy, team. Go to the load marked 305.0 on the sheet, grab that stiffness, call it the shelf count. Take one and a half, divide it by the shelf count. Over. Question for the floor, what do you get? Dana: 0.0143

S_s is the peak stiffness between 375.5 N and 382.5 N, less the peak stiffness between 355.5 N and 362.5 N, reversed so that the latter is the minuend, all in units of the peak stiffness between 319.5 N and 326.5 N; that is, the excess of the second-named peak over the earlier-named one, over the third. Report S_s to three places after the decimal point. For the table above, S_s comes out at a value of -0.063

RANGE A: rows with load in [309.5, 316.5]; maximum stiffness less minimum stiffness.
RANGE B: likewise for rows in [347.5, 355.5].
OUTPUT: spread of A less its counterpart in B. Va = 2.9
